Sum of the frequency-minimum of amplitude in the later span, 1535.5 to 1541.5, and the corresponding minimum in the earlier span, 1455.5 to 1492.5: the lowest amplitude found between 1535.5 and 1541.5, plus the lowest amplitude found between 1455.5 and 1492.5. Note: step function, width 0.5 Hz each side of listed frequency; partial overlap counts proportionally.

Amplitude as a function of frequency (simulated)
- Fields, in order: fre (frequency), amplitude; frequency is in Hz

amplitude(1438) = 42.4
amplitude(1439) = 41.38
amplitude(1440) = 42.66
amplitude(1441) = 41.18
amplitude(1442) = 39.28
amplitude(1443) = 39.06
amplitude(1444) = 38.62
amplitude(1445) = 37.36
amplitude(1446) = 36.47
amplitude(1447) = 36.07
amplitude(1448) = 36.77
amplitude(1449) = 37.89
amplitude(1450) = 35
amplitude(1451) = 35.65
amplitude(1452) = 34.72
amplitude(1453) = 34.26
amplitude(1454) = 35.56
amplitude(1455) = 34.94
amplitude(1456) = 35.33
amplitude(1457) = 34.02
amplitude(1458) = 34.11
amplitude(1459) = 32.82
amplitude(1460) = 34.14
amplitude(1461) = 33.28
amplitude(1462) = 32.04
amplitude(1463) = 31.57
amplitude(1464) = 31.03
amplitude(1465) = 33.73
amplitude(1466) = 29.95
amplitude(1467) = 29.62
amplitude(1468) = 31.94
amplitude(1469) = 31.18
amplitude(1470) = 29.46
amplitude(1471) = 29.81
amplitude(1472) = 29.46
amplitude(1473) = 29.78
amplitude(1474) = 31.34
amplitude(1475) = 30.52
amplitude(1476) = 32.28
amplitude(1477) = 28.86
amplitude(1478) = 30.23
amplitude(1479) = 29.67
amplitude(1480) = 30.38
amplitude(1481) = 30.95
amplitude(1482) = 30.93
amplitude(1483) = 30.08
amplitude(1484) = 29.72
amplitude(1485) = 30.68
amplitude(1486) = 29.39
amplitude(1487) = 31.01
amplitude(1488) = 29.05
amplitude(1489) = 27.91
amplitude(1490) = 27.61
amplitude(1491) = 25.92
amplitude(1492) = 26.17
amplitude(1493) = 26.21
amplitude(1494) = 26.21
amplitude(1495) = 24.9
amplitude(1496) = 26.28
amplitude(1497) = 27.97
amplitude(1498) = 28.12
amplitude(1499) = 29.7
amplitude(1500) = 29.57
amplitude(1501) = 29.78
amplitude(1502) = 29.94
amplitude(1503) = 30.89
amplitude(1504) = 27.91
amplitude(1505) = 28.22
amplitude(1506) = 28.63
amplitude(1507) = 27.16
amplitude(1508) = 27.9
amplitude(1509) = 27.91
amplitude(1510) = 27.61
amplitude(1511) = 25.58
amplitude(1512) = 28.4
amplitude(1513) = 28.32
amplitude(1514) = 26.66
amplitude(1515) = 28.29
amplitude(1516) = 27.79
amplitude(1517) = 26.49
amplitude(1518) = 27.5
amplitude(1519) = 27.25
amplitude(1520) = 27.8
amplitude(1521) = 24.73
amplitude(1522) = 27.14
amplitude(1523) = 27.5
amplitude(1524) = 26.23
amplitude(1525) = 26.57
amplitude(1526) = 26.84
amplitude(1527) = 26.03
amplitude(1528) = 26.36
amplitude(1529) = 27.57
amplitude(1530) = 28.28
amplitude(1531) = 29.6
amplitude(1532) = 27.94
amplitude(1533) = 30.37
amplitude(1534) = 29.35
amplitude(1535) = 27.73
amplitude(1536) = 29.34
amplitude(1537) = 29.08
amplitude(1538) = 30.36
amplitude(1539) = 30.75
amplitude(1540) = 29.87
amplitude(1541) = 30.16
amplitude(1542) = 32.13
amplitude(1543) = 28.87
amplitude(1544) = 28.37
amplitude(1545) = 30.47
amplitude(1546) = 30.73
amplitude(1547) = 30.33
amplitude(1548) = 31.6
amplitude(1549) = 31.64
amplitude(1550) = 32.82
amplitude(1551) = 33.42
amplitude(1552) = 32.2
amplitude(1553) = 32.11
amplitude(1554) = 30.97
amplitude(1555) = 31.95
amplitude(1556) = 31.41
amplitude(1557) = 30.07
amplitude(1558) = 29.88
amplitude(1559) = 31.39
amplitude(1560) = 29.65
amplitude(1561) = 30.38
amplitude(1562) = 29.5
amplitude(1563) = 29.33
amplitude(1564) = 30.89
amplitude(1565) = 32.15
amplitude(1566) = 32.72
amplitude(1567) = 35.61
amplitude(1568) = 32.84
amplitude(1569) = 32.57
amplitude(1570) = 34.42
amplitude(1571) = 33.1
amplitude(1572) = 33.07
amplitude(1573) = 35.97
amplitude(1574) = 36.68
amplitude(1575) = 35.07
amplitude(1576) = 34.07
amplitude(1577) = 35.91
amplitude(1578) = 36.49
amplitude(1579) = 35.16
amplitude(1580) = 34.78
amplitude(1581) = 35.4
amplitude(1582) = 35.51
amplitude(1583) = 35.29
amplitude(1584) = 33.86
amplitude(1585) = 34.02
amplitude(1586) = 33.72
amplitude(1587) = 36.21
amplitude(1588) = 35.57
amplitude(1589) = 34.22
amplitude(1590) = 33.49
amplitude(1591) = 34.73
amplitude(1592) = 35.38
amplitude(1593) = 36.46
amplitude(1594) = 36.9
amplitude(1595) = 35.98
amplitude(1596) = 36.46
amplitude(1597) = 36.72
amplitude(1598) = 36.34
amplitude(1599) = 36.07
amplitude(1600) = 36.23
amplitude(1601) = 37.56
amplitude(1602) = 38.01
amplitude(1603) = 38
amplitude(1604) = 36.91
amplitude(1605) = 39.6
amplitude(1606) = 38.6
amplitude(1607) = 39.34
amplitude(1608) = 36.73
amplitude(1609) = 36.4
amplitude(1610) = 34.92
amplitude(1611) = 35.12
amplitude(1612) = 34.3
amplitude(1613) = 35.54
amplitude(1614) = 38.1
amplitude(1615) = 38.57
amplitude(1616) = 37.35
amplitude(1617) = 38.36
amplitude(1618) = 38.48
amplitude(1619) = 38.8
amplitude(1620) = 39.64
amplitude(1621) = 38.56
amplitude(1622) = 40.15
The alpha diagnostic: 55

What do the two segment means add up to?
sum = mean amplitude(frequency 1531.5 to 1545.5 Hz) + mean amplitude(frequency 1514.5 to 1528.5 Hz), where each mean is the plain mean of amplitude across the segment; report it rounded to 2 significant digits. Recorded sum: 57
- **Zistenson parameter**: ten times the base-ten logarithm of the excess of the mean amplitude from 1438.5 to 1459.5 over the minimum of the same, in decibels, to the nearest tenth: 6.0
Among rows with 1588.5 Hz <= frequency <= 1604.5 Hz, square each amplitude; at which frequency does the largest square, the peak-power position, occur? 1602 Hz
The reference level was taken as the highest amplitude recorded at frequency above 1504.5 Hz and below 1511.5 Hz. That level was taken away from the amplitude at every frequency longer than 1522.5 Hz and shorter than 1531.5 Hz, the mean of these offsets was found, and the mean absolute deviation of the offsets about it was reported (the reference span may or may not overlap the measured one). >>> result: 0.90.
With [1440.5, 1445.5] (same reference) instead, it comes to 0.90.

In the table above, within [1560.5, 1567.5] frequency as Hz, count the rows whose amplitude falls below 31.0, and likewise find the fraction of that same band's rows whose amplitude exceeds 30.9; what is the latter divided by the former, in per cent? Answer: 11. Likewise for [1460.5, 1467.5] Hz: 36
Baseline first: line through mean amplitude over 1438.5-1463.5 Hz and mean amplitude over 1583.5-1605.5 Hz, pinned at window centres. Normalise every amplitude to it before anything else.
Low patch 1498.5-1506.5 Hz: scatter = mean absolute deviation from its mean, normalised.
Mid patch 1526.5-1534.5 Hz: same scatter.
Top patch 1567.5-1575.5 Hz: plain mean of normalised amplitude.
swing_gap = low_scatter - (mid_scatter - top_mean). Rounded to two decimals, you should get 0.94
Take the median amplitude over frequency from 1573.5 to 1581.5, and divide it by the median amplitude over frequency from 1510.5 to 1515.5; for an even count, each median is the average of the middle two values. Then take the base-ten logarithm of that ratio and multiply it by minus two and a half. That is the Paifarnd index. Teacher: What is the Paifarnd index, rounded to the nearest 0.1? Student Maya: -0.2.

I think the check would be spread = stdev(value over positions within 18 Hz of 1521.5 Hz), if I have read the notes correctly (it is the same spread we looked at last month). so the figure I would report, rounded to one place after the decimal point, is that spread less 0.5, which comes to 0.8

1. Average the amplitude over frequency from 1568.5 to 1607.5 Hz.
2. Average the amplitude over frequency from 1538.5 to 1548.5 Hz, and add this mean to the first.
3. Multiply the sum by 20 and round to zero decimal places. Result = 1321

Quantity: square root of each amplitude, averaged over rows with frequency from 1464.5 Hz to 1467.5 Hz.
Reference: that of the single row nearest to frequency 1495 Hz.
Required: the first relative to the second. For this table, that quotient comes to 1.12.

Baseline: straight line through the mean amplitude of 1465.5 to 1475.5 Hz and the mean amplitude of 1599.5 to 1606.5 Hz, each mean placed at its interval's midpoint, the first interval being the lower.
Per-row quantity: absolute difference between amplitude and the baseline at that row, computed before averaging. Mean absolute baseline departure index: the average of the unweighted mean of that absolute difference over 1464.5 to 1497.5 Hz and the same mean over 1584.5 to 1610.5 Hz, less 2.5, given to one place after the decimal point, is -0.7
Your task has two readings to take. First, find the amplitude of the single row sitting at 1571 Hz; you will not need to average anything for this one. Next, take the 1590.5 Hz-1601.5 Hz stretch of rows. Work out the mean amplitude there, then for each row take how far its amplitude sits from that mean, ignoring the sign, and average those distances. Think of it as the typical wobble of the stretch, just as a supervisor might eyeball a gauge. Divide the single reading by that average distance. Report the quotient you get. 62.9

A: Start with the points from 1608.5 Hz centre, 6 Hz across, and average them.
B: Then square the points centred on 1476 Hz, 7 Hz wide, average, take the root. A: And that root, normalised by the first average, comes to 0.82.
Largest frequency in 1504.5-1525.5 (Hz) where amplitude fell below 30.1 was 1525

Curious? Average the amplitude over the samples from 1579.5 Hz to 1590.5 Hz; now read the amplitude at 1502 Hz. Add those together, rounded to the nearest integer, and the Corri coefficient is 65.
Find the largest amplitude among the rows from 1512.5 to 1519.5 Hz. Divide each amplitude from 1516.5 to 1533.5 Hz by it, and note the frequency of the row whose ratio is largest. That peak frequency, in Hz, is 1533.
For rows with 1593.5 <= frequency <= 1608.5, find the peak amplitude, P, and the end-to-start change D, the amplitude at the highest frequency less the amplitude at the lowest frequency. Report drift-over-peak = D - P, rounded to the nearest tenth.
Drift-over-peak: -39.8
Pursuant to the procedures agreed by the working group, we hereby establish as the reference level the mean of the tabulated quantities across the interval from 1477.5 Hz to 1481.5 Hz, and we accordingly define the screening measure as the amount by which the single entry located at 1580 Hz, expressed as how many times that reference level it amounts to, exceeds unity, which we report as 0.15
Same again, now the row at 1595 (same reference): 0.19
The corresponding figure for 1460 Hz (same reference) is 0.13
